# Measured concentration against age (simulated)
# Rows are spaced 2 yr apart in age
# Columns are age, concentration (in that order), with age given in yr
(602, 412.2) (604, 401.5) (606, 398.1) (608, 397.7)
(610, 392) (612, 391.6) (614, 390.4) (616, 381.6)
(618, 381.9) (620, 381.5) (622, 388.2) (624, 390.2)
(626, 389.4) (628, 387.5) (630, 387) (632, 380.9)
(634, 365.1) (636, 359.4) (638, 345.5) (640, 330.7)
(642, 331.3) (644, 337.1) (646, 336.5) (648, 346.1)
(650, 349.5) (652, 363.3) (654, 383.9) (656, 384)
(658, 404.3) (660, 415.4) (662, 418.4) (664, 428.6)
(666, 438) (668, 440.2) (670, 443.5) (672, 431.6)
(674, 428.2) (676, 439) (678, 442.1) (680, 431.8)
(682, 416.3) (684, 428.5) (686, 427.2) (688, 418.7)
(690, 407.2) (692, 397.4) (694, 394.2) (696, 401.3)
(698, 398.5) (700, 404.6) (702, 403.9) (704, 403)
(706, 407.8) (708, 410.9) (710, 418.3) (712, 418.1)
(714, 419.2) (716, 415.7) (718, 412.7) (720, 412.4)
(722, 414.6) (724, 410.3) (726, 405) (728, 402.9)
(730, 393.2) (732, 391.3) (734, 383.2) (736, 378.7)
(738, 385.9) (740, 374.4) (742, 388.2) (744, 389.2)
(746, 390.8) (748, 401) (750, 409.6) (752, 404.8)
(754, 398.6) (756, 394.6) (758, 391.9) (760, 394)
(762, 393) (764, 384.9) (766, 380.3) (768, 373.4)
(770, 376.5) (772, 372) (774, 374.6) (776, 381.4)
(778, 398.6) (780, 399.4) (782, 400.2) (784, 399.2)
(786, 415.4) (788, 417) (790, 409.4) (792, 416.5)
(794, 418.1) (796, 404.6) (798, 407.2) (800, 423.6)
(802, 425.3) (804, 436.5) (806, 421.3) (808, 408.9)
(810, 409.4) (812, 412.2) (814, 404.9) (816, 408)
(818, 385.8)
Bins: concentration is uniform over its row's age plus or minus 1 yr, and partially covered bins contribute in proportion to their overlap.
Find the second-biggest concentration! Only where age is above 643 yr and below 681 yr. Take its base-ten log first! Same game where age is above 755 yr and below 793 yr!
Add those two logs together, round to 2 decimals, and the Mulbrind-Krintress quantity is 5.27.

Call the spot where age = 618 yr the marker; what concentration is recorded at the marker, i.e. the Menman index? 381.9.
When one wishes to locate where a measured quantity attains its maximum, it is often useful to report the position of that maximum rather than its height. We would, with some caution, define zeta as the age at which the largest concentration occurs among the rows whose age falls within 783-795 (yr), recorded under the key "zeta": 794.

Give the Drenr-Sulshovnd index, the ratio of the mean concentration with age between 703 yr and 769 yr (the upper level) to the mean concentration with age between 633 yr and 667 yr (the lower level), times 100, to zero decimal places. 107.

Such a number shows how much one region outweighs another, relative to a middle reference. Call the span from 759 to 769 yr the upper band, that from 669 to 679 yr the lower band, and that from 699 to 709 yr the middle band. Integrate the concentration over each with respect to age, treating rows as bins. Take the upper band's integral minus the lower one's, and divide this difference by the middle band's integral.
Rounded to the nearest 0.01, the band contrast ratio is -0.13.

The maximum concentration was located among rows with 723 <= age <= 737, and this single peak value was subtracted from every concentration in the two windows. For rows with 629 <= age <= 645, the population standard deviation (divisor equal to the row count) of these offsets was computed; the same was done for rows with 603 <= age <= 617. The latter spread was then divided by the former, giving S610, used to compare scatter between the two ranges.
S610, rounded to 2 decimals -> 0.30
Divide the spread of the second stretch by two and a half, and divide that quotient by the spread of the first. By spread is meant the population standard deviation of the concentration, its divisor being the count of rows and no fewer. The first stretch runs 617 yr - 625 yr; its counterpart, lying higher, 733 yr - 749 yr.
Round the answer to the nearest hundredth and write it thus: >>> 0.79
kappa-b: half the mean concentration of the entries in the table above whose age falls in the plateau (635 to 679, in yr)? 195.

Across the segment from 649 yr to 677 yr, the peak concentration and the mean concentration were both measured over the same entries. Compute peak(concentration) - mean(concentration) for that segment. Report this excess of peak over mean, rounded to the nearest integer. 32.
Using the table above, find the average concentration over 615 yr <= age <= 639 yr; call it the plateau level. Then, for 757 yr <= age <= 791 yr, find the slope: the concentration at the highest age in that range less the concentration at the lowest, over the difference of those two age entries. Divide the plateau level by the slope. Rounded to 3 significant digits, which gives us 692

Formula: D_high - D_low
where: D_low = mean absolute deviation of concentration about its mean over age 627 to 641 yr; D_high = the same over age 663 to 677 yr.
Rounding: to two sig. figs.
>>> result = -12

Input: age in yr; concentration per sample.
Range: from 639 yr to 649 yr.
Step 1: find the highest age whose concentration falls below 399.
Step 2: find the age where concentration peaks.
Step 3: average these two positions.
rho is 648 yr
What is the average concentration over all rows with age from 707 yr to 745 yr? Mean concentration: 401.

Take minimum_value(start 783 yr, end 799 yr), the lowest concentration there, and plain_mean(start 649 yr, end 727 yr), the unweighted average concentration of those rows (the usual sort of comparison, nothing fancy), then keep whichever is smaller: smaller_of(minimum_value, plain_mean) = 399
